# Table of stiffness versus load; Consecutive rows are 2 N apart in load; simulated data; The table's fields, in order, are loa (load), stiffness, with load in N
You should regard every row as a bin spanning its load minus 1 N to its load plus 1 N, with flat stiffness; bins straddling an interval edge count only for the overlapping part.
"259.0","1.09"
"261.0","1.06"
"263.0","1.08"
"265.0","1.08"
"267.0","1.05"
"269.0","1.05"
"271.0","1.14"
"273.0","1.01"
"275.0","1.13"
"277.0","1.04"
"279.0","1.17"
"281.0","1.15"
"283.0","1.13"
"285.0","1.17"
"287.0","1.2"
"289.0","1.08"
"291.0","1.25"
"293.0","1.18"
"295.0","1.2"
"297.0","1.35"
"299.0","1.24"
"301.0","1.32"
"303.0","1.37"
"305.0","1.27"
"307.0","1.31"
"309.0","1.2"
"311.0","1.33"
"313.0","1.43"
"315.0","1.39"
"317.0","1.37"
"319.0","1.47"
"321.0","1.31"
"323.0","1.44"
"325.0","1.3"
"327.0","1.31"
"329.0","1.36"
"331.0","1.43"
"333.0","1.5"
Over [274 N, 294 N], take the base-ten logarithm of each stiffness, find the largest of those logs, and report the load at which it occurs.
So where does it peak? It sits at 291.0 N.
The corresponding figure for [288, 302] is 297.0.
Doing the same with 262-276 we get 271.0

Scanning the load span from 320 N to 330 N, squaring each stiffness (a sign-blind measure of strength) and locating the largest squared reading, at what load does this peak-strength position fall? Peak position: 323.0 N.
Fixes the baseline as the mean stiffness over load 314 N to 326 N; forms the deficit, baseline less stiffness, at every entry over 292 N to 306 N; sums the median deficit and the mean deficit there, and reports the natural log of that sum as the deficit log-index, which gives -1.5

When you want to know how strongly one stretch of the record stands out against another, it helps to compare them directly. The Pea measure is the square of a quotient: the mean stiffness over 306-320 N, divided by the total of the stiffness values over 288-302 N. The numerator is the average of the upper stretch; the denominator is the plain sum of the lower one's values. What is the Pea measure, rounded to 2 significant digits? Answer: 0.025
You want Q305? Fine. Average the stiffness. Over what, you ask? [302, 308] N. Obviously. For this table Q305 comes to 1.32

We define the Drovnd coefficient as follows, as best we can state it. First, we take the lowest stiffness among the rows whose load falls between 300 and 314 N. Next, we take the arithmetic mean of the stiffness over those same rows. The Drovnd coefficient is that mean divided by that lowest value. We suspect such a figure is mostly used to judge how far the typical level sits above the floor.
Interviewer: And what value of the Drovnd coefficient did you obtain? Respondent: 1.10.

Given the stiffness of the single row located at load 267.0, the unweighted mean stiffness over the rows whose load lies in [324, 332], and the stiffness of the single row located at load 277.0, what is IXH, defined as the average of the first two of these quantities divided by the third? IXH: 1.15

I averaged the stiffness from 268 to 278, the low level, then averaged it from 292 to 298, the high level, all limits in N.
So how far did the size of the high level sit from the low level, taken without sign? 0.17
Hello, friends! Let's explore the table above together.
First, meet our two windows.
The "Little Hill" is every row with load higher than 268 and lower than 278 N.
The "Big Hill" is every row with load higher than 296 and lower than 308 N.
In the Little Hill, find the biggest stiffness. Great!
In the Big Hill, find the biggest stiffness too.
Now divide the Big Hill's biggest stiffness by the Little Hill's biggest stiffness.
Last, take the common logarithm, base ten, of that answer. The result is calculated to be 0.08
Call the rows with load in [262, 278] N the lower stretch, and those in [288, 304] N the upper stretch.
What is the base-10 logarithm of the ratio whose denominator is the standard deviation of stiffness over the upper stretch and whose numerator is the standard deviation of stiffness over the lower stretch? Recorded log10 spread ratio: -0.34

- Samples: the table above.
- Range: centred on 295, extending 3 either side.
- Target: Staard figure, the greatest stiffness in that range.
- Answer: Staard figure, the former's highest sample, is 1.35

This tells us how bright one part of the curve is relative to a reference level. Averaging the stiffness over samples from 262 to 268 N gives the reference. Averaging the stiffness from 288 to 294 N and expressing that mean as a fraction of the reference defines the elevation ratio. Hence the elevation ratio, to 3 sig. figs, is 1.09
